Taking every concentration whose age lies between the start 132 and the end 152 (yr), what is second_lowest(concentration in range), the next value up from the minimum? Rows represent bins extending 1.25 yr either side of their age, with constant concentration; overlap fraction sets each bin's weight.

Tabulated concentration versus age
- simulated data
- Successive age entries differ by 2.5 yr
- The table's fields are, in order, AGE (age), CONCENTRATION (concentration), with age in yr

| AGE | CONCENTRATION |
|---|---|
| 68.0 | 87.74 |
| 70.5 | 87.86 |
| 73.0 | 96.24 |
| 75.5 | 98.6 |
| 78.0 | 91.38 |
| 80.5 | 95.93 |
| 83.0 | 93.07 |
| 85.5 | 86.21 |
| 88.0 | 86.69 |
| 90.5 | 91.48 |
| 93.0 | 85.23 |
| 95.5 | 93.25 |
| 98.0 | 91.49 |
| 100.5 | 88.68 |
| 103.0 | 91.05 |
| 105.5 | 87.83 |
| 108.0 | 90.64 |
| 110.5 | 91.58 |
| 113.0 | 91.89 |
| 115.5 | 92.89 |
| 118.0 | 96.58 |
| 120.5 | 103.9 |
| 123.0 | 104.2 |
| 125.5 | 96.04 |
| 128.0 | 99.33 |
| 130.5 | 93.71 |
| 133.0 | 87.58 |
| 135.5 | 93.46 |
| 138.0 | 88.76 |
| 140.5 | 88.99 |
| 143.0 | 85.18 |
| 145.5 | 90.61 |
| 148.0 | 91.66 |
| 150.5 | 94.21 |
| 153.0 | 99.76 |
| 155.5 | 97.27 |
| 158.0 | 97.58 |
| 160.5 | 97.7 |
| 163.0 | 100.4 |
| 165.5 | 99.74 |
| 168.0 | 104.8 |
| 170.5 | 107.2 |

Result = 87.58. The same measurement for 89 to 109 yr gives 87.83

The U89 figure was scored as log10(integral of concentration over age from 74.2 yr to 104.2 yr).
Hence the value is 3.44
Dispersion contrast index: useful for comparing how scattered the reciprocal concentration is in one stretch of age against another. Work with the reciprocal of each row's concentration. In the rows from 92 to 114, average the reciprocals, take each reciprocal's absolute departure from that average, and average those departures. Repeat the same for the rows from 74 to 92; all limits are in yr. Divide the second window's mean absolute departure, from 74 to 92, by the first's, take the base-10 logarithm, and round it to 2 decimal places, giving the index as 0.21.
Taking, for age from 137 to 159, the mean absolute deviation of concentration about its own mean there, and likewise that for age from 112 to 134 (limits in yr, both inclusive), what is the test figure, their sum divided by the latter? 1.95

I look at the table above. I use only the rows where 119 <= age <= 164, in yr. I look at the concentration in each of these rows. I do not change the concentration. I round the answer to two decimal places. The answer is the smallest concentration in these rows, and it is 85.18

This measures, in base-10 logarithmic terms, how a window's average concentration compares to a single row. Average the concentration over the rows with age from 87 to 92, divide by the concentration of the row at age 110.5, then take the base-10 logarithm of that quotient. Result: -0.012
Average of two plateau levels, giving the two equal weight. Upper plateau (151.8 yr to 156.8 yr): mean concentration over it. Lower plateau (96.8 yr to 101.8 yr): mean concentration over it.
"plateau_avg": 94.3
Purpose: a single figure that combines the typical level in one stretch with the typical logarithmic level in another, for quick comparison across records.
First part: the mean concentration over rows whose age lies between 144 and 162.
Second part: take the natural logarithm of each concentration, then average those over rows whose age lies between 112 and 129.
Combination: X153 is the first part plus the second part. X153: 100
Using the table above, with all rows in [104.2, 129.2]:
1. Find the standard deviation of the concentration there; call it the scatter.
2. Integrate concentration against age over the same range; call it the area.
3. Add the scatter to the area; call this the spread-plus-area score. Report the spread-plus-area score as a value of 2392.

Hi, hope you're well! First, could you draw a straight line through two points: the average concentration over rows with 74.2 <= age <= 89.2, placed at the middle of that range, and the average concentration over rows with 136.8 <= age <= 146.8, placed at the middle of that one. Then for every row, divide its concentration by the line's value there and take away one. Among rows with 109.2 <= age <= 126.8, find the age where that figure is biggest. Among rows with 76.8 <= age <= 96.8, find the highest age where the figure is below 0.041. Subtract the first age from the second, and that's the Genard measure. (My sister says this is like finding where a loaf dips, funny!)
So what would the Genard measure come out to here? -27.5 yr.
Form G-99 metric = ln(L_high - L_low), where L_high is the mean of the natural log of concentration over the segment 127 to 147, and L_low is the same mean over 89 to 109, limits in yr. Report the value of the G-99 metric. -4.6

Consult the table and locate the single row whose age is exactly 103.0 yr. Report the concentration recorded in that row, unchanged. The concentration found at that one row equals 91.05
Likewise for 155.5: 97.27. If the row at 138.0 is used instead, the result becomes 88.76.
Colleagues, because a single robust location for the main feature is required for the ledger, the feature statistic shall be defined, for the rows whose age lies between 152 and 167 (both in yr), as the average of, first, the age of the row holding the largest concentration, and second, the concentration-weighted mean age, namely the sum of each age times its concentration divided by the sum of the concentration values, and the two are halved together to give 161.1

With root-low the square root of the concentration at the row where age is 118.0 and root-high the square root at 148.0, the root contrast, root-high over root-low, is 0.97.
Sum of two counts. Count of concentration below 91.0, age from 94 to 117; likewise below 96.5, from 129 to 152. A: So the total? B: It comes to 12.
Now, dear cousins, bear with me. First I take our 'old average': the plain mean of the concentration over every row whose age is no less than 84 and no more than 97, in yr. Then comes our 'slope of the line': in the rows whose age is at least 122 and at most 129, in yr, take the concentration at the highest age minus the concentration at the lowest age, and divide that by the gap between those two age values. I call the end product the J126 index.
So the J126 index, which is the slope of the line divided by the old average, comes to -0.011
